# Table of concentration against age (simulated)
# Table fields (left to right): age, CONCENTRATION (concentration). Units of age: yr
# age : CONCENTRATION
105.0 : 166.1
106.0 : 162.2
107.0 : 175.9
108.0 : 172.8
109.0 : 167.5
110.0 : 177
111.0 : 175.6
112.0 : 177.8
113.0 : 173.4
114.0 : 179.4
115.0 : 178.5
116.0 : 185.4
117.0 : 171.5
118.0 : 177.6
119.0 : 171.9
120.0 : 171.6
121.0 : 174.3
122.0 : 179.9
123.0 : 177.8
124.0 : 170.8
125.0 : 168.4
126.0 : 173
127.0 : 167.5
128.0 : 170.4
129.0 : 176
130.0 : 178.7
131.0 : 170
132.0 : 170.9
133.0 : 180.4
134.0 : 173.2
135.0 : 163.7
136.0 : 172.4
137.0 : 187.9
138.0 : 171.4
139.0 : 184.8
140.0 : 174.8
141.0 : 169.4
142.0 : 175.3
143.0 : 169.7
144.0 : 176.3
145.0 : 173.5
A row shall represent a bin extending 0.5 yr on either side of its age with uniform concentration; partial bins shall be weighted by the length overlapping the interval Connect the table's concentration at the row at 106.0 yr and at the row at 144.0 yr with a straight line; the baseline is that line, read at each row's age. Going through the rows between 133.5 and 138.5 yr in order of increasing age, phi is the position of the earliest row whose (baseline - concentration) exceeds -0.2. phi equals 135.0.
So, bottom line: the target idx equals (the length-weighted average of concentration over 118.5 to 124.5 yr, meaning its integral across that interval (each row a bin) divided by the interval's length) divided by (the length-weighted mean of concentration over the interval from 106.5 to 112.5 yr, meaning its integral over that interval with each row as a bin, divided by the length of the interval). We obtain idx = 1.00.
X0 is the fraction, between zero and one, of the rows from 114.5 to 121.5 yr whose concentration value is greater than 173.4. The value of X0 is 0.6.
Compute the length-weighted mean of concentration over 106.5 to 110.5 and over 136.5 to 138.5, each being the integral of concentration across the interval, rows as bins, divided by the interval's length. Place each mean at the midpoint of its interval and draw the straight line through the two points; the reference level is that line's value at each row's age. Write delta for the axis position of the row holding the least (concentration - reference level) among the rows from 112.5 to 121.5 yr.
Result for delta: 120.0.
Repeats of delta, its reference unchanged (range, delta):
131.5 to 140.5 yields 135.0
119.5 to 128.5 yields 127.0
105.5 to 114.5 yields 106.0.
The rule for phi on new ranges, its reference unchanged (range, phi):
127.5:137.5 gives 128.0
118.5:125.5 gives 125.0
